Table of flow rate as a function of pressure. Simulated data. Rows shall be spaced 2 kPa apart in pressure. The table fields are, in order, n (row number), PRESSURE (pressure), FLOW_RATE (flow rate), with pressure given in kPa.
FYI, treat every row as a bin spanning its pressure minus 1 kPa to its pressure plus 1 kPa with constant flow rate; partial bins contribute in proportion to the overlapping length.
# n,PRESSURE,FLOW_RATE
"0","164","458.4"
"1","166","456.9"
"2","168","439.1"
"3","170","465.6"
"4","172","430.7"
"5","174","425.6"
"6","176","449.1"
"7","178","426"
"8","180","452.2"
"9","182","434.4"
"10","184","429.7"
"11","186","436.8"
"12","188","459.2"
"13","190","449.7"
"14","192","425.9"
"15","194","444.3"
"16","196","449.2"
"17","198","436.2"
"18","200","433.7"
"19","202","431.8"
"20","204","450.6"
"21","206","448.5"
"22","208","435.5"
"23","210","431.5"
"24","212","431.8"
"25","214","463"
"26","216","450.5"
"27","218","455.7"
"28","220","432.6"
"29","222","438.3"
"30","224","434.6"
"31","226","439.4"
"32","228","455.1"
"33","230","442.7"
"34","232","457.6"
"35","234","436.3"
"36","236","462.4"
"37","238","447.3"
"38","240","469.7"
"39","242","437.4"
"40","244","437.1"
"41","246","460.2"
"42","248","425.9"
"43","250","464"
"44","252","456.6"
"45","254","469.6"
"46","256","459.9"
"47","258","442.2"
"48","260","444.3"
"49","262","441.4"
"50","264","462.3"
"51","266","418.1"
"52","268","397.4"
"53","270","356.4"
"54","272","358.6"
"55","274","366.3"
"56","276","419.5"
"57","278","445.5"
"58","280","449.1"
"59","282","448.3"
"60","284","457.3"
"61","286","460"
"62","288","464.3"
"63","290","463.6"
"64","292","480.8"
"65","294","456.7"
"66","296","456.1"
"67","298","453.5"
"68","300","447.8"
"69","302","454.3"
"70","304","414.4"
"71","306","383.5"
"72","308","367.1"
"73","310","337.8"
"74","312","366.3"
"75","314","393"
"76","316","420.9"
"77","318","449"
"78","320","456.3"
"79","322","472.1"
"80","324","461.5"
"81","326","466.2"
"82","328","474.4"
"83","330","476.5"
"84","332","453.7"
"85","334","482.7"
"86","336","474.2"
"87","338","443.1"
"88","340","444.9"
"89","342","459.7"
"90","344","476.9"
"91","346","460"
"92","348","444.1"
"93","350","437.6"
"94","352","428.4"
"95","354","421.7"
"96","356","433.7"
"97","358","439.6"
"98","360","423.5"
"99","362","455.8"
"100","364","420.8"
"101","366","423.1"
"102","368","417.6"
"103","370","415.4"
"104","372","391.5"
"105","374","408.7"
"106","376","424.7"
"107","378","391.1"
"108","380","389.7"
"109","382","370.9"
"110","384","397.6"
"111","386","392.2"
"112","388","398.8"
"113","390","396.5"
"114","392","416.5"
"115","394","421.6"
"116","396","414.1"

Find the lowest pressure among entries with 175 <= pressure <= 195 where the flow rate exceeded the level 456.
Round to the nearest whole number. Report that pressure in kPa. 188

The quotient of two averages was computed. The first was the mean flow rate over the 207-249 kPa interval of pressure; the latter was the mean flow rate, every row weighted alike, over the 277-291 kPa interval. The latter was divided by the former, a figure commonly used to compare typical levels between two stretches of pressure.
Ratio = 1.02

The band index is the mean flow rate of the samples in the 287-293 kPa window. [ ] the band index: 470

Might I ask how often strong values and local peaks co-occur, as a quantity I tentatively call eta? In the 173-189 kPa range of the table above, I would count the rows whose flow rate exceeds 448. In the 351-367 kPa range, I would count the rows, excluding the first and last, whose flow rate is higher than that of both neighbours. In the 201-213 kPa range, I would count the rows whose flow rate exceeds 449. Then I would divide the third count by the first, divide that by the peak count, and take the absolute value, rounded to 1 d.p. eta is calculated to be 0.2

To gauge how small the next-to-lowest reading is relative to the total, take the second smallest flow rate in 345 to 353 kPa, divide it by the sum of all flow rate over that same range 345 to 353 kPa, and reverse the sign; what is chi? -0.247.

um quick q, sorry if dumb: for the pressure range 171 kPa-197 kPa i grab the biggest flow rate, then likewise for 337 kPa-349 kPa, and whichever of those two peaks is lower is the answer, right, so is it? 459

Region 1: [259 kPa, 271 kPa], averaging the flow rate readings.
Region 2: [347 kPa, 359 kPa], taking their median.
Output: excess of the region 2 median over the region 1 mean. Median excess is 16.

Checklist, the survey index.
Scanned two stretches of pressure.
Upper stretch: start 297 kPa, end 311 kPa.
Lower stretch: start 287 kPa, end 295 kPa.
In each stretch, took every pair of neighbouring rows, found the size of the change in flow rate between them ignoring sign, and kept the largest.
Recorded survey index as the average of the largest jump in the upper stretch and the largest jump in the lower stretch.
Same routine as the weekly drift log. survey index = 32.0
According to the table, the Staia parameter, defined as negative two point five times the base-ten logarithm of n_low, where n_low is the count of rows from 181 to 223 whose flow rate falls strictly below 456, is -3.20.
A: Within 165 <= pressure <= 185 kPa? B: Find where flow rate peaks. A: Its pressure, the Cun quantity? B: 170 kPa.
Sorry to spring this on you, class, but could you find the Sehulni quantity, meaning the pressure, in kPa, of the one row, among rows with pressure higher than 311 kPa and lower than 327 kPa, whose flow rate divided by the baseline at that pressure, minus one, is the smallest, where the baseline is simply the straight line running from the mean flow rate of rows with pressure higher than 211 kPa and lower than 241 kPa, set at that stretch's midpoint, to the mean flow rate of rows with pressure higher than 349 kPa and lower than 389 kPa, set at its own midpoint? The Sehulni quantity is 312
